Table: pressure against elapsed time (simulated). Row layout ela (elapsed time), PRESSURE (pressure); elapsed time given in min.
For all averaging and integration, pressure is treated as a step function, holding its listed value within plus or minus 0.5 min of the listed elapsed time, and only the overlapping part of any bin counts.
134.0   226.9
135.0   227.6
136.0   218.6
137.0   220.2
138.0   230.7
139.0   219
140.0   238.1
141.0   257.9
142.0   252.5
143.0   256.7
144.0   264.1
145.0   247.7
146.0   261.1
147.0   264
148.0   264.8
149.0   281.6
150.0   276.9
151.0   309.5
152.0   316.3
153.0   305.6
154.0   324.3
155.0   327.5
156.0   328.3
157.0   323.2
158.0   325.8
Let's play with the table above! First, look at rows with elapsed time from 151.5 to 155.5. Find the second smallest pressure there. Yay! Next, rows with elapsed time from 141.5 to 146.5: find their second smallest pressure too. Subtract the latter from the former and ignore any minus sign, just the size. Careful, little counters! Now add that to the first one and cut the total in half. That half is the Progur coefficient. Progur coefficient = 190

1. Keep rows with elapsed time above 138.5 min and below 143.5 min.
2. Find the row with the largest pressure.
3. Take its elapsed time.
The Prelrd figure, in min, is 141.0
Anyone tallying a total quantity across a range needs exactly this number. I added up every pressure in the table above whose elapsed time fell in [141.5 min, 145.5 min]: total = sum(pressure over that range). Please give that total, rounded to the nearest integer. 1021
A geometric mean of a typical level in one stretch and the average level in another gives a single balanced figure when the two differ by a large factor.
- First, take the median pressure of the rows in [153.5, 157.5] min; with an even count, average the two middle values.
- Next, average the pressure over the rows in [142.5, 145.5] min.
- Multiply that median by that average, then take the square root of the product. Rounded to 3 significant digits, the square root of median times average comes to 289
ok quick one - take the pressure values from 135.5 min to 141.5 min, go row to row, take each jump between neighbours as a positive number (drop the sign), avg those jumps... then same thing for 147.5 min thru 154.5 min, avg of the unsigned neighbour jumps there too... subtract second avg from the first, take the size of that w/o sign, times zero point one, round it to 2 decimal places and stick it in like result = 0.25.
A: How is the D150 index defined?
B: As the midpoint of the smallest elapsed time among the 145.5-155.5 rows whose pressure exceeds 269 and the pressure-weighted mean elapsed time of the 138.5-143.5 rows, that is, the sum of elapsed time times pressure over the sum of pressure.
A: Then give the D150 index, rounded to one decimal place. 145.0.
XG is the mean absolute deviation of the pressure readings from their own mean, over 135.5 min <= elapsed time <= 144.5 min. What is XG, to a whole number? 16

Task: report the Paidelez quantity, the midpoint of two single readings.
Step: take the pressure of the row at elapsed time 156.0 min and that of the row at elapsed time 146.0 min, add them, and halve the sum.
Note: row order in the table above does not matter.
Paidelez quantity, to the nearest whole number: 295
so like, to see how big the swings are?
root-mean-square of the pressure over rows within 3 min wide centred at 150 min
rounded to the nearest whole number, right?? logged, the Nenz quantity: 290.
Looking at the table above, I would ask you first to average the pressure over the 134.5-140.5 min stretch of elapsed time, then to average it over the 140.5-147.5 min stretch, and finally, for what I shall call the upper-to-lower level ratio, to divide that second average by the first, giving 1.14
